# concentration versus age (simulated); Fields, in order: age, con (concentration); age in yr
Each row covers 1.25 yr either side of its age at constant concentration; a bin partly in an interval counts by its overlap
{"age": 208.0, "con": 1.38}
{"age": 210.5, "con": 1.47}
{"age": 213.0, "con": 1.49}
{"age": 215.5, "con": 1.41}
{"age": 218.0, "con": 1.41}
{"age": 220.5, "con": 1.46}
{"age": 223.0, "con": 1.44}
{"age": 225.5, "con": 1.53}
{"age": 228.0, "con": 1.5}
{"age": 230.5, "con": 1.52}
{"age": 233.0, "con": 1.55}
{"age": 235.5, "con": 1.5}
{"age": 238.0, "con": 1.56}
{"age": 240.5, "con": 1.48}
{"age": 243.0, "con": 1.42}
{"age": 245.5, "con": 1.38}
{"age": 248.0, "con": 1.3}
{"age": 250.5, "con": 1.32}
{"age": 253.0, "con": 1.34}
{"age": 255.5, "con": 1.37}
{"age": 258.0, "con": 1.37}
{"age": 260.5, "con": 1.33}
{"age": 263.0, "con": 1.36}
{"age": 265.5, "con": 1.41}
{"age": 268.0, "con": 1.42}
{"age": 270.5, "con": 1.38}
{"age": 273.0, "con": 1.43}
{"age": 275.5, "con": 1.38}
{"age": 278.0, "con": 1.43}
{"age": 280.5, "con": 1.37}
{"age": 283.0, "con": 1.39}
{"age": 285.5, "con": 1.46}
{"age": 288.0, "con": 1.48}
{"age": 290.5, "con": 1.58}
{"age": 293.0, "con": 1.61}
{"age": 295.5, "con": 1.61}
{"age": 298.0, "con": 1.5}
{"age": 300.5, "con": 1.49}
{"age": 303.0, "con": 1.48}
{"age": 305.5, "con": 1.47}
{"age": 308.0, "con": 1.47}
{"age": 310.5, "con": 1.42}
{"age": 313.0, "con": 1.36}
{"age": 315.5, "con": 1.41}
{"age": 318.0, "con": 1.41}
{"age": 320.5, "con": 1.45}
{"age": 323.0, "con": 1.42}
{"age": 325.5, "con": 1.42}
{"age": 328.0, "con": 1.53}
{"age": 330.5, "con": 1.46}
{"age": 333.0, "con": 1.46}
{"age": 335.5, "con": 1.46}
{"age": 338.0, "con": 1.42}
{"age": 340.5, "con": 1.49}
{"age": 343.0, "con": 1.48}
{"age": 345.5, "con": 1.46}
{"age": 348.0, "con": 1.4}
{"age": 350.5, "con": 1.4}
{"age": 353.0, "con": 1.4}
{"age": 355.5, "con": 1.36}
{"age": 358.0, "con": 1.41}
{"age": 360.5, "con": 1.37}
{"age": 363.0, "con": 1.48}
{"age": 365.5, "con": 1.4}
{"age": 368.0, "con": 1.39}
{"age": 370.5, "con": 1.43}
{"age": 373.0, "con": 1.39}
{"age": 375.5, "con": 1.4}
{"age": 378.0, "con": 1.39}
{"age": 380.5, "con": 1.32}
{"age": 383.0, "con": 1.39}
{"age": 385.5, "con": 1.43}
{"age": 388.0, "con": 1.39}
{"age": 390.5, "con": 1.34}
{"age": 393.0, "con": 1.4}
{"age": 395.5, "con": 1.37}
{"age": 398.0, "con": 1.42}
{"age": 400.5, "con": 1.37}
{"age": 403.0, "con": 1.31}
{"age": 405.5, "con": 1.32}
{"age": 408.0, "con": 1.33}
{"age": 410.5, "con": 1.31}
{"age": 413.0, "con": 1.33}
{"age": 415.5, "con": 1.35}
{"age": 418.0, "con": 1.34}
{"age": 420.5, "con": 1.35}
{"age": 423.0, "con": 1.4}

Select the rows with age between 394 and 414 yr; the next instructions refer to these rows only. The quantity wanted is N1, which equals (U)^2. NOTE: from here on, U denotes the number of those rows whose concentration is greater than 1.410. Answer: 1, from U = 1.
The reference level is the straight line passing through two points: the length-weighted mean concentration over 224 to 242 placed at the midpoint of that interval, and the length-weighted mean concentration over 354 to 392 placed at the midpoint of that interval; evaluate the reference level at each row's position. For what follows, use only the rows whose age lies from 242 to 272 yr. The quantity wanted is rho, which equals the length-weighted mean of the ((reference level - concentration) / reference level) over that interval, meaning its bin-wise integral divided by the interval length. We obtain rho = 0.09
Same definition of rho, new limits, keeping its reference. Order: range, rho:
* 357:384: 0.00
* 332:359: -0.01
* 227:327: 0.03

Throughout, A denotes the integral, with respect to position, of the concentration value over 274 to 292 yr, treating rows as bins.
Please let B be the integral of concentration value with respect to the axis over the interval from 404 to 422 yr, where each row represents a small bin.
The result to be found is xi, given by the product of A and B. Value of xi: 624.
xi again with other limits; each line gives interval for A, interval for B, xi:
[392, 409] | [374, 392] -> 574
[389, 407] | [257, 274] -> 577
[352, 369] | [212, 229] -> 592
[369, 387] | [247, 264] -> 572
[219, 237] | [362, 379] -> 647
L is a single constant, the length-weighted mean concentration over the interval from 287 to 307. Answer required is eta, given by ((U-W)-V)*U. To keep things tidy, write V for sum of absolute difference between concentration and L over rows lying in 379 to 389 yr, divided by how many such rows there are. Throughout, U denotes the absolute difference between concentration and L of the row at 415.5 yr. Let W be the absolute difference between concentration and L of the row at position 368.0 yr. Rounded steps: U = 0.18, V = 0.14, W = 0.14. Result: -0.0186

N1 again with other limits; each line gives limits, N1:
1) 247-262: 0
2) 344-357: 1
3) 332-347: 36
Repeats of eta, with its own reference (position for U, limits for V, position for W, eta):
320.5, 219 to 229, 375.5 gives -0.0074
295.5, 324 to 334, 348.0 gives -0.0088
